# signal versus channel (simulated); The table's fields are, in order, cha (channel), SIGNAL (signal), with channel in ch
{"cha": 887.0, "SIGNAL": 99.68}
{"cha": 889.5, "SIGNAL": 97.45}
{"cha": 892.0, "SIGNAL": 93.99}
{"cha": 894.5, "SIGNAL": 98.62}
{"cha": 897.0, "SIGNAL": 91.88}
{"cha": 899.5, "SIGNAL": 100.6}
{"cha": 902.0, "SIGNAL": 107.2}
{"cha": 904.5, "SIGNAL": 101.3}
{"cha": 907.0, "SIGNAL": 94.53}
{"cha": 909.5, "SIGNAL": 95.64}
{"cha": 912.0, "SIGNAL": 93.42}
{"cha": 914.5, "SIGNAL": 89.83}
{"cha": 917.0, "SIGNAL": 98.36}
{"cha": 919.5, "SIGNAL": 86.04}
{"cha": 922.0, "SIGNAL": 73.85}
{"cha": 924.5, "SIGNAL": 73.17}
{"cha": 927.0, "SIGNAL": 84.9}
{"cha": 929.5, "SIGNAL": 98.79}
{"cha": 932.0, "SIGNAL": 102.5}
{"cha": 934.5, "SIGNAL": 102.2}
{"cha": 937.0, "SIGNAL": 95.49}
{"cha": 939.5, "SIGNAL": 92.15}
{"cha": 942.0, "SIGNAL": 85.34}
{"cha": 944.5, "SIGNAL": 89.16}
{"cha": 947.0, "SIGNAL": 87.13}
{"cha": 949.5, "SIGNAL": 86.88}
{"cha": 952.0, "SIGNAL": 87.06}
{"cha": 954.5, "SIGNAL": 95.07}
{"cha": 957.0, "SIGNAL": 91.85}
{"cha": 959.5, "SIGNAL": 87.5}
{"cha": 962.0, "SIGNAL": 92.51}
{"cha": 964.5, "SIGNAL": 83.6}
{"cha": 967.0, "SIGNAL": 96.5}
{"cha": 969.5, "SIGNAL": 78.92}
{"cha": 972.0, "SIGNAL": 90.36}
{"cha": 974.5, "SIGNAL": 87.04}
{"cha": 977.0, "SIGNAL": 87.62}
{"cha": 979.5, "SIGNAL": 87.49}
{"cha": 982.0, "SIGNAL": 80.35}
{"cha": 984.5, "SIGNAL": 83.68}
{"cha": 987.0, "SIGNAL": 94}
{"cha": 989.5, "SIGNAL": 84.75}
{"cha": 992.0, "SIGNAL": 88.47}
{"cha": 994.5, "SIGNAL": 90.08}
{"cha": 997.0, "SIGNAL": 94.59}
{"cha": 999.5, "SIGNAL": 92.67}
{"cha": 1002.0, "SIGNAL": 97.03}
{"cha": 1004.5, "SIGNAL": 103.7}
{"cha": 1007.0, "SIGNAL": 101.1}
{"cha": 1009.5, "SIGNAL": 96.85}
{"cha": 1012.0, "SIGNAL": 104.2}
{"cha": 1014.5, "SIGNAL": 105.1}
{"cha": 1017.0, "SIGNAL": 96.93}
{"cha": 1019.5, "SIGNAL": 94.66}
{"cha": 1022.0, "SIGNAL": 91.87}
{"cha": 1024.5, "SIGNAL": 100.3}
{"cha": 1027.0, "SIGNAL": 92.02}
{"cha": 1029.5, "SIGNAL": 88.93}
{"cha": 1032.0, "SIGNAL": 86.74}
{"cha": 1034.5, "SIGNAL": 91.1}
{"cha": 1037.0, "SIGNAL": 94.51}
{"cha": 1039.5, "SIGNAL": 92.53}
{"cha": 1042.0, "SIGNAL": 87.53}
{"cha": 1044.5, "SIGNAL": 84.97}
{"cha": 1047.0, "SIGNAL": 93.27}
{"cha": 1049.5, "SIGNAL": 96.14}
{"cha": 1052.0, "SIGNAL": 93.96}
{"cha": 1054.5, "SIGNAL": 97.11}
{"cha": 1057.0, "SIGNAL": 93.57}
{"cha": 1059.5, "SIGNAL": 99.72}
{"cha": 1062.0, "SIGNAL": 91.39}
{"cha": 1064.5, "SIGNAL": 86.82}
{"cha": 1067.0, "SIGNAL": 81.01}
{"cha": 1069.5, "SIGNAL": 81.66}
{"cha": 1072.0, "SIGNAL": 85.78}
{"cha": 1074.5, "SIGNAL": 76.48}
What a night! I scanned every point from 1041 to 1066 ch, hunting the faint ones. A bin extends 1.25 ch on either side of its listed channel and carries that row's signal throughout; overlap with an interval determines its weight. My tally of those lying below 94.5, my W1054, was 7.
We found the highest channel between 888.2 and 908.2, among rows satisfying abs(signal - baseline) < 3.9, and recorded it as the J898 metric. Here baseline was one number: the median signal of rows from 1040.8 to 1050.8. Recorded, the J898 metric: 897.0 ch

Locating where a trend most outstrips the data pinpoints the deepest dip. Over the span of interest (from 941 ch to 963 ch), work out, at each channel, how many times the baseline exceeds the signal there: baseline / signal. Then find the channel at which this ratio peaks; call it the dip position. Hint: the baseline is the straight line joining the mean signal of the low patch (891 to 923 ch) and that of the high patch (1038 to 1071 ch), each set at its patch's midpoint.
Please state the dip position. 942.0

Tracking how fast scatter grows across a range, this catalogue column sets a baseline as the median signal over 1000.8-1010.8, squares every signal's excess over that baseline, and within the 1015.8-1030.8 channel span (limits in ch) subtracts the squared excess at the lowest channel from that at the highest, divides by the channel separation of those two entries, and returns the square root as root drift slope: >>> 2.8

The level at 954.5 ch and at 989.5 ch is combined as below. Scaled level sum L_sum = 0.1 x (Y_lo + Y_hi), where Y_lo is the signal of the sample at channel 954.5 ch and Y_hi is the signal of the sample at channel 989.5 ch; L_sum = 18.0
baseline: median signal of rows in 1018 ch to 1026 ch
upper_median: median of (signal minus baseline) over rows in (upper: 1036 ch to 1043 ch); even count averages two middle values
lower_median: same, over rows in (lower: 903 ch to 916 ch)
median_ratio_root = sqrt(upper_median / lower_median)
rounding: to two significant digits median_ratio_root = 4.0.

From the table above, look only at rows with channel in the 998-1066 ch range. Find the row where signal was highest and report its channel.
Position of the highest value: 1014.5 ch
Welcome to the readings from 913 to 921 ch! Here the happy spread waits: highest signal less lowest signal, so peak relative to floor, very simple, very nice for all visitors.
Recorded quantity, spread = 12.3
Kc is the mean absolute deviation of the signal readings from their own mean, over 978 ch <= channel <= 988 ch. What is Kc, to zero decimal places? 4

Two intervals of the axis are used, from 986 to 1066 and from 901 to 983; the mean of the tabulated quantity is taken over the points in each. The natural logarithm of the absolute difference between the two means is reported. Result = 1.3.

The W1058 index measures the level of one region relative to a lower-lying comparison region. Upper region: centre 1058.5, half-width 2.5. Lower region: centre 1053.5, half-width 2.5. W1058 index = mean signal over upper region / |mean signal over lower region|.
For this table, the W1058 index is 1.01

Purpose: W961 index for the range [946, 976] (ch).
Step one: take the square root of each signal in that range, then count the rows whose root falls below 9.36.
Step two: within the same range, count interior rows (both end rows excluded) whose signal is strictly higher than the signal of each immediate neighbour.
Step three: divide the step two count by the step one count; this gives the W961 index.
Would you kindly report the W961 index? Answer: 1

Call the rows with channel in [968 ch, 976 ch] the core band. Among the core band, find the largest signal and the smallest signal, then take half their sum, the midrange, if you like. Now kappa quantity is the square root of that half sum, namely 9.2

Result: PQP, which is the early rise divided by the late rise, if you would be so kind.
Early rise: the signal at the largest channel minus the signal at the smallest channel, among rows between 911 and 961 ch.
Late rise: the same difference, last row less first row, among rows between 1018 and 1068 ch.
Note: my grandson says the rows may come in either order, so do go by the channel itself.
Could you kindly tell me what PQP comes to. 0.4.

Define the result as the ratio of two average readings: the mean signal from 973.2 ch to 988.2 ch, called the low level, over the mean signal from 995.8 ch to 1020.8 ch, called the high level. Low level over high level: 0.88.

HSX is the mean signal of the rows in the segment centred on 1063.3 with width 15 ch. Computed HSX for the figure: 89.0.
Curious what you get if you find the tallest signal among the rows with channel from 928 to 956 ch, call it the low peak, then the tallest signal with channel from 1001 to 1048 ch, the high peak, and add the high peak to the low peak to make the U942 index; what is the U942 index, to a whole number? 208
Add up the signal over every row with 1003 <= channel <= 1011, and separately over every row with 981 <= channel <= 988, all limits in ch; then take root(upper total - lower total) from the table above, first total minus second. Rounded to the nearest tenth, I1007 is 6.6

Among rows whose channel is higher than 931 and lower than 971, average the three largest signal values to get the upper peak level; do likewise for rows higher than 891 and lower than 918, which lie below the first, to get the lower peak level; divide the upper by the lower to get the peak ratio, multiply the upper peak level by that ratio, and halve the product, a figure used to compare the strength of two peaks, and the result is 49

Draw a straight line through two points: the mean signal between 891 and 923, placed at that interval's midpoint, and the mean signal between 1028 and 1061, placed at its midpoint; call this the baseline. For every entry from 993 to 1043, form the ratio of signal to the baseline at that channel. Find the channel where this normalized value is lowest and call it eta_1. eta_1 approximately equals 1032.0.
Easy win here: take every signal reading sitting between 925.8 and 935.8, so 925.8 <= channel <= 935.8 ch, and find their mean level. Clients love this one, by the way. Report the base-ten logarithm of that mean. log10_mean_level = 1.99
